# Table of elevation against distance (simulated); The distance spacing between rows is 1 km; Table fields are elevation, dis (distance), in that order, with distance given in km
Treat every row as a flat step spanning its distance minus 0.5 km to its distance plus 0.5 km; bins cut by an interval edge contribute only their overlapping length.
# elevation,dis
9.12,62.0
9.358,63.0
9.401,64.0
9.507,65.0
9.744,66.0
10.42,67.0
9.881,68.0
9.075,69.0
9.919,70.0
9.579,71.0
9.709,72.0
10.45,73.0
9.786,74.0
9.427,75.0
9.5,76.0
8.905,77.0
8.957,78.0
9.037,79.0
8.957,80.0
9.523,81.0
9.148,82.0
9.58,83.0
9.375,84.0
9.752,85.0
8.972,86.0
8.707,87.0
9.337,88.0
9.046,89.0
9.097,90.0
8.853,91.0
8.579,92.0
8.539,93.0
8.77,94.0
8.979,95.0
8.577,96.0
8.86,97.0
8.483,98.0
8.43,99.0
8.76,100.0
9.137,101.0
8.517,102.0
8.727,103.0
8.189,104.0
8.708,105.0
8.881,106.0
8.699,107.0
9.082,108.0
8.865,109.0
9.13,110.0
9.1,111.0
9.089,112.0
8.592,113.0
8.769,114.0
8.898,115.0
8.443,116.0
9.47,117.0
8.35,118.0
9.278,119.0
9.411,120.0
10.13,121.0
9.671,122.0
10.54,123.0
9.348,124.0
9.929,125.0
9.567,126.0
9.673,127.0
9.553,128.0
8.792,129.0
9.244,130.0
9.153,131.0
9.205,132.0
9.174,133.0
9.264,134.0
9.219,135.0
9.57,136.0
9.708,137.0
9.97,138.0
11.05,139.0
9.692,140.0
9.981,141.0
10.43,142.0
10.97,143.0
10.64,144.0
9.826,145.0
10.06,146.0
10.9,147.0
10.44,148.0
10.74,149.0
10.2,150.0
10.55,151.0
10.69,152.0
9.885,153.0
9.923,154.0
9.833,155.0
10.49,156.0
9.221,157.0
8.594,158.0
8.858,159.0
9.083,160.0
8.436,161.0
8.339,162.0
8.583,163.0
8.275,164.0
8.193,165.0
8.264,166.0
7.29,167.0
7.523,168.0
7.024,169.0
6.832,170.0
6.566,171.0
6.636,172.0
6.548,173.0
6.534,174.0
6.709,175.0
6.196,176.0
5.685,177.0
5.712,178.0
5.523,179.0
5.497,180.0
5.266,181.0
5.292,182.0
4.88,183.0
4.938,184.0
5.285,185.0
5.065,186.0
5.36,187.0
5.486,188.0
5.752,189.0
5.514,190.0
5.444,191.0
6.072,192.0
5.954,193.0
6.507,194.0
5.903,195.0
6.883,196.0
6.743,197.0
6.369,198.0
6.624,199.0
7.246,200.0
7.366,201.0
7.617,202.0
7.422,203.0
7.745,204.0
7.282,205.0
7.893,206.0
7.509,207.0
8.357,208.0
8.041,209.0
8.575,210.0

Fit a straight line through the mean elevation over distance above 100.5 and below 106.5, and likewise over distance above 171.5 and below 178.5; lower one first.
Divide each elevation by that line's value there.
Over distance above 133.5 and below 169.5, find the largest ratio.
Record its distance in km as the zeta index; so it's 156.0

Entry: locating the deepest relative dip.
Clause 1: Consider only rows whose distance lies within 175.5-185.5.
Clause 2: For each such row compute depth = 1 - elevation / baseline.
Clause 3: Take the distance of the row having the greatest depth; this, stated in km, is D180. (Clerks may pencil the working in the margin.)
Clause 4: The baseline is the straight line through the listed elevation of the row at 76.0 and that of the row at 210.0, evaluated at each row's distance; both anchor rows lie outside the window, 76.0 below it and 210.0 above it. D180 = 183.0 km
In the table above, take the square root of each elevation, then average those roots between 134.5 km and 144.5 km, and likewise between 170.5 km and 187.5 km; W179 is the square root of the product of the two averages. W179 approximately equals 2.76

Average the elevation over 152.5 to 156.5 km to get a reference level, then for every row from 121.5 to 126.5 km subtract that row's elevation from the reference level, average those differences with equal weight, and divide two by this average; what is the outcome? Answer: 9.0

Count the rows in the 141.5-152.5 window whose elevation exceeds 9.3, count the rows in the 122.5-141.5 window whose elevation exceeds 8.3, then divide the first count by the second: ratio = 0.6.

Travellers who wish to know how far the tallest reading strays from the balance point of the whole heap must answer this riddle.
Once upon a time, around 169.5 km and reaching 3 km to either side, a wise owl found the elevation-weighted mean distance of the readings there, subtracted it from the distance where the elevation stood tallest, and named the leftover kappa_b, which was -1.4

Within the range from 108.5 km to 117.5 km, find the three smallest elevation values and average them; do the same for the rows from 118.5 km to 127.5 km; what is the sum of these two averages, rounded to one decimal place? 17.9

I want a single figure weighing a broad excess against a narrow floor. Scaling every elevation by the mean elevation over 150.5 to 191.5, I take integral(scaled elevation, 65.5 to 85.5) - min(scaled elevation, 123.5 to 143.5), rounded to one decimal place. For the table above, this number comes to 25.2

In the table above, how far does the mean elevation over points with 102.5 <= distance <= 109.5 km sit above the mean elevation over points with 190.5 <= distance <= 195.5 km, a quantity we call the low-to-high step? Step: 2.8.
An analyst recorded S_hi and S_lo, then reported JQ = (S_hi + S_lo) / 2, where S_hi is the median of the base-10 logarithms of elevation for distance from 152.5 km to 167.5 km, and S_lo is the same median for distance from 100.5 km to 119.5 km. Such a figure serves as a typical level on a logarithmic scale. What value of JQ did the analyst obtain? 0.94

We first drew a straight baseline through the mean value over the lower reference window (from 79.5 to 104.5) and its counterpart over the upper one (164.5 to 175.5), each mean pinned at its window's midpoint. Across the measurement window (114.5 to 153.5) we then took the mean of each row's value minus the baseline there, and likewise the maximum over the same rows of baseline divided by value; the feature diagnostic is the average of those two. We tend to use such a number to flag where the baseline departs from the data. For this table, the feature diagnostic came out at 1.4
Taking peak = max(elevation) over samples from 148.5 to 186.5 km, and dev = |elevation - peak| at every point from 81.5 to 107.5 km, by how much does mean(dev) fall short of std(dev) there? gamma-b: -1.5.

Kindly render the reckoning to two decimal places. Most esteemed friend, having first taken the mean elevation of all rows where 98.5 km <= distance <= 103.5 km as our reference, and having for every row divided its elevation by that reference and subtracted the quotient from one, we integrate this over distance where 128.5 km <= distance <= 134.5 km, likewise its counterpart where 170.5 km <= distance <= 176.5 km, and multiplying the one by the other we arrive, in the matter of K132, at -0.44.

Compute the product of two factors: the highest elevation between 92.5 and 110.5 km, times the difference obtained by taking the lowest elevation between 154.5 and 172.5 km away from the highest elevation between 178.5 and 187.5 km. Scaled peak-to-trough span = -10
